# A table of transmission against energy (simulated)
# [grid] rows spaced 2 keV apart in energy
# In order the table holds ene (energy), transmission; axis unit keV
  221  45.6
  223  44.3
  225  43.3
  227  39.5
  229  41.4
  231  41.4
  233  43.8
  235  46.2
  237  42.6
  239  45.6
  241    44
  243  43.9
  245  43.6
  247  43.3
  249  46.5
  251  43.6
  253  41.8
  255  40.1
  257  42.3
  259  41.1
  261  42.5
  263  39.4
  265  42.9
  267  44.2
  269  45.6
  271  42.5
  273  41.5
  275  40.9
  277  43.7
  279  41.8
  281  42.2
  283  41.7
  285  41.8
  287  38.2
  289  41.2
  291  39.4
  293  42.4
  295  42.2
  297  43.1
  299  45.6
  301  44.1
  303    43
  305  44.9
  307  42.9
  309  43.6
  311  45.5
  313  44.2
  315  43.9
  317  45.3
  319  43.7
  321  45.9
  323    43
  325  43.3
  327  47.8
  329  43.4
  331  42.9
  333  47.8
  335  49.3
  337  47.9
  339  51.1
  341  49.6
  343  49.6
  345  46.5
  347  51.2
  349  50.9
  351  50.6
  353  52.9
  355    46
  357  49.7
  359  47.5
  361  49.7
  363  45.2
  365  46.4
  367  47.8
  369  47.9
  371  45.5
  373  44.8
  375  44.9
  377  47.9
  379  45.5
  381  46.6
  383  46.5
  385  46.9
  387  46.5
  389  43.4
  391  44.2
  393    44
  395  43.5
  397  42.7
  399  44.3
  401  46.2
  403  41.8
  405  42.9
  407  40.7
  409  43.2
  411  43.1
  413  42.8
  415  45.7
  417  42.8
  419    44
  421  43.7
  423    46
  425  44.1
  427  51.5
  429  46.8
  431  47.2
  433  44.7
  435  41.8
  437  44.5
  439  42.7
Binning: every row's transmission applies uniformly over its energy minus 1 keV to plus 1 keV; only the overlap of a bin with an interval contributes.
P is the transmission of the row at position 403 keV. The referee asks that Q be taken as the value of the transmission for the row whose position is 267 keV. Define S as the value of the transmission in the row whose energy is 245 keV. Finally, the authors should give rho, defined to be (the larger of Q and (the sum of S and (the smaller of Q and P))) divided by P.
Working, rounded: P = 41.8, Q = 44.2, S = 43.6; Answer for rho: 2.04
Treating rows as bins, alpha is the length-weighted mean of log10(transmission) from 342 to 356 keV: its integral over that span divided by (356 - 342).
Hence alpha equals 1.70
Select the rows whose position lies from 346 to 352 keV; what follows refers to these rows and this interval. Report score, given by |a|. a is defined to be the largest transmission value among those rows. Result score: 51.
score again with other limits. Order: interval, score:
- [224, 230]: 43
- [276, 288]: 44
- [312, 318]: 45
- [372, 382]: 48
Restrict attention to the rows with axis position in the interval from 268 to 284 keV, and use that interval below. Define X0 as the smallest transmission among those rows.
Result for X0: 40.9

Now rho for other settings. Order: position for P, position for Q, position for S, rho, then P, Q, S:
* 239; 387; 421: 1.96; 45.6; 46.5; 43.7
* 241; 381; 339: 2.16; 44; 46.6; 51.1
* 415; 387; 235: 2.01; 45.7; 46.5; 46.2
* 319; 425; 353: 2.21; 43.7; 44.1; 52.9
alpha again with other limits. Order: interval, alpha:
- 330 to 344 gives 1.68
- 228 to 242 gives 1.64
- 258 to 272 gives 1.63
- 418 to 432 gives 1.66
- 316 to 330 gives 1.65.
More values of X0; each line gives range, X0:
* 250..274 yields 39.4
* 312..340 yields 42.9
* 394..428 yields 40.7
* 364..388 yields 44.8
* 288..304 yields 39.4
